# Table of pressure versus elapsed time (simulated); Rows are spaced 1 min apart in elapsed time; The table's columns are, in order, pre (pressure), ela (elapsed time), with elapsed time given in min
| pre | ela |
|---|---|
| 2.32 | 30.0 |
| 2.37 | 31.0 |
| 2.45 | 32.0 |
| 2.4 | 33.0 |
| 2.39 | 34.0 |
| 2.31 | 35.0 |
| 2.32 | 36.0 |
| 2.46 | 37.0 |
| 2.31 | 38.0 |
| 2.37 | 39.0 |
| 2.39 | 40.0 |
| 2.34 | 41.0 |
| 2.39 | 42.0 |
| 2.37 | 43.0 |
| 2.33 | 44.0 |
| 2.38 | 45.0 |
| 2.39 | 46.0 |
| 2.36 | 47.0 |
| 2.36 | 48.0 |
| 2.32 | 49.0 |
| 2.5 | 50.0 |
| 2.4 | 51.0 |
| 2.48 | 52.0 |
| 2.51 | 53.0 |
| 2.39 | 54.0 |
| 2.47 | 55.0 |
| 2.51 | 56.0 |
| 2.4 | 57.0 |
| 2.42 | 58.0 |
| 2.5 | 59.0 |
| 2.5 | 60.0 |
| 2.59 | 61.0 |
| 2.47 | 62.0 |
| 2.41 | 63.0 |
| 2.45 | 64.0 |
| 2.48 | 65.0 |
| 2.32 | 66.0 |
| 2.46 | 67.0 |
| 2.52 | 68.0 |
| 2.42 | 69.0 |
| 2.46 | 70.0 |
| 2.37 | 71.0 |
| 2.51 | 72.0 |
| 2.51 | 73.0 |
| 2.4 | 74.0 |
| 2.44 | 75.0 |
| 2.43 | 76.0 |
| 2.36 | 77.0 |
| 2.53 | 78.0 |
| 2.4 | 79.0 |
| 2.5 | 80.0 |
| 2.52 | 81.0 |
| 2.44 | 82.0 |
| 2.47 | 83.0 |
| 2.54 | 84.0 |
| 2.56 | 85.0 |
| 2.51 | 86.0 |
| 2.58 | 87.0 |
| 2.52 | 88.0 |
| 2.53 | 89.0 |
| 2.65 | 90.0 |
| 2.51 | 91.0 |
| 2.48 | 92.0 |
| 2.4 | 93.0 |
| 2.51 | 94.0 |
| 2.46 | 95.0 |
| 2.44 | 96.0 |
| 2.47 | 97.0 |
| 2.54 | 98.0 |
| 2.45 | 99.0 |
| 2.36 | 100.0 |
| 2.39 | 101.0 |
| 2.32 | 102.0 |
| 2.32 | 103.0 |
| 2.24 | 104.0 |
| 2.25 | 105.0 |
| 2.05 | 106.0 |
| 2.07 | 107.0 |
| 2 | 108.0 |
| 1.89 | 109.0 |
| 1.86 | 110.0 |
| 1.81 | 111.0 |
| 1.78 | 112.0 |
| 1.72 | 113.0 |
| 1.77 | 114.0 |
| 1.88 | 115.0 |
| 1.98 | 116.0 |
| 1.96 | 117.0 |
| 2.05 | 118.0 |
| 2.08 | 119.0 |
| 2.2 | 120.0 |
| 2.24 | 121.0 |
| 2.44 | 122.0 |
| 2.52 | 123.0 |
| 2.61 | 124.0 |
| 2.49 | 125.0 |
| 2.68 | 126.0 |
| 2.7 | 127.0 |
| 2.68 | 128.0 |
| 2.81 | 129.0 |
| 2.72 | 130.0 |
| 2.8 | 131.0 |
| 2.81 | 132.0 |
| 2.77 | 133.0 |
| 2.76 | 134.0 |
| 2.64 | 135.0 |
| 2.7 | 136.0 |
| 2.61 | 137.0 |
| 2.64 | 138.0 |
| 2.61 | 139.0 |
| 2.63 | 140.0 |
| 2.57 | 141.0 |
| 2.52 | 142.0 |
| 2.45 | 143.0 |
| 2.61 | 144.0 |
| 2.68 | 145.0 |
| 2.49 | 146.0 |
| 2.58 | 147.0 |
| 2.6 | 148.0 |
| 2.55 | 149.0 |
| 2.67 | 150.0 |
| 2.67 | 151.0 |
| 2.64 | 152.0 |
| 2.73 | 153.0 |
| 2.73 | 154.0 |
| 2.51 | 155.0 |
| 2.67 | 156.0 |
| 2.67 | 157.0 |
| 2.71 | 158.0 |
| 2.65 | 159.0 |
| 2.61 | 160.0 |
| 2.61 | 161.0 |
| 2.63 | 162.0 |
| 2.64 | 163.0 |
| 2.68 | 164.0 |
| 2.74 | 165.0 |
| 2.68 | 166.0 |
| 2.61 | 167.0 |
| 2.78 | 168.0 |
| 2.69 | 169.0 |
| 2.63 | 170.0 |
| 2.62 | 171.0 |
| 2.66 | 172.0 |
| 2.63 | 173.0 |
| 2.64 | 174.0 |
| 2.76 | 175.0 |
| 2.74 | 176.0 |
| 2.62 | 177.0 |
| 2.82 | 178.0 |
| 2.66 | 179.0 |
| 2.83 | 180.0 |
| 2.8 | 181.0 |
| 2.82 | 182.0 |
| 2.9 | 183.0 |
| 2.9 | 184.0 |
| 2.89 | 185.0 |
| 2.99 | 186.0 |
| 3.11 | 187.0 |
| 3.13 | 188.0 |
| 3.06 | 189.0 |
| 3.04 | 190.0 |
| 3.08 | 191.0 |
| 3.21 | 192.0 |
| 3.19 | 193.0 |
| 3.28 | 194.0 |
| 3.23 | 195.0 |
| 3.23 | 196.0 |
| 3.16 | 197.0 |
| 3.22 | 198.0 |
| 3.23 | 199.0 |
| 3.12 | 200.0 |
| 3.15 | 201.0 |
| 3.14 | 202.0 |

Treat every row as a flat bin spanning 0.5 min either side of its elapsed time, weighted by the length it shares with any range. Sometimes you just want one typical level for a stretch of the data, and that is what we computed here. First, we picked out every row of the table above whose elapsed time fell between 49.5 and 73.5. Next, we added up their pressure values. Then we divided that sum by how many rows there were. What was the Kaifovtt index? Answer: 2.46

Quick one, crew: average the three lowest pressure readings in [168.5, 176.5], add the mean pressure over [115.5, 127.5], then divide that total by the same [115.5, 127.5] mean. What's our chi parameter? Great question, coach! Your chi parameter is 2.13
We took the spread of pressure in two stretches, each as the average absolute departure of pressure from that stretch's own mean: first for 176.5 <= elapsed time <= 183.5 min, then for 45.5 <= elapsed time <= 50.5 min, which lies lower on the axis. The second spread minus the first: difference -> -0.032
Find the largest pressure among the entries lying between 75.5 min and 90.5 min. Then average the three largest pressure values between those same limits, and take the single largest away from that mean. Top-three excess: -0.05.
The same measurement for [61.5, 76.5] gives -0.01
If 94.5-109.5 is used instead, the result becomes -0.05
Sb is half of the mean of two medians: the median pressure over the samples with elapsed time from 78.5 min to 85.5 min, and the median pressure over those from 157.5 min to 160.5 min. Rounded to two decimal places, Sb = 1.29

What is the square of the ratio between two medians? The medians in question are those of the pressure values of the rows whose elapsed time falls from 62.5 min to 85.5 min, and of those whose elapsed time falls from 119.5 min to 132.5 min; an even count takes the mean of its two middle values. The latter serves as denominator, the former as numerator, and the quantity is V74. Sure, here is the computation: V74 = 0.84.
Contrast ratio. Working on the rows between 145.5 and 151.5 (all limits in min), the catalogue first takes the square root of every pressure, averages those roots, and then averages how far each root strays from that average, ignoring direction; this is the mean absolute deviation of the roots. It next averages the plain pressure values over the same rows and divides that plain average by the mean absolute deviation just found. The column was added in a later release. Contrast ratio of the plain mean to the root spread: 157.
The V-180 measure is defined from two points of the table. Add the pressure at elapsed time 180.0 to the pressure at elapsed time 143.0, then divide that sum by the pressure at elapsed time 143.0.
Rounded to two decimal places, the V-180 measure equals 2.16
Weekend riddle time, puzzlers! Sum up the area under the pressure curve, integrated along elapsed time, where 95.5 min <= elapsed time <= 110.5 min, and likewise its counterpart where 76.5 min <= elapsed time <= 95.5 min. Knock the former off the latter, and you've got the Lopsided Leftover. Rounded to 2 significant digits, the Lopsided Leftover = 14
